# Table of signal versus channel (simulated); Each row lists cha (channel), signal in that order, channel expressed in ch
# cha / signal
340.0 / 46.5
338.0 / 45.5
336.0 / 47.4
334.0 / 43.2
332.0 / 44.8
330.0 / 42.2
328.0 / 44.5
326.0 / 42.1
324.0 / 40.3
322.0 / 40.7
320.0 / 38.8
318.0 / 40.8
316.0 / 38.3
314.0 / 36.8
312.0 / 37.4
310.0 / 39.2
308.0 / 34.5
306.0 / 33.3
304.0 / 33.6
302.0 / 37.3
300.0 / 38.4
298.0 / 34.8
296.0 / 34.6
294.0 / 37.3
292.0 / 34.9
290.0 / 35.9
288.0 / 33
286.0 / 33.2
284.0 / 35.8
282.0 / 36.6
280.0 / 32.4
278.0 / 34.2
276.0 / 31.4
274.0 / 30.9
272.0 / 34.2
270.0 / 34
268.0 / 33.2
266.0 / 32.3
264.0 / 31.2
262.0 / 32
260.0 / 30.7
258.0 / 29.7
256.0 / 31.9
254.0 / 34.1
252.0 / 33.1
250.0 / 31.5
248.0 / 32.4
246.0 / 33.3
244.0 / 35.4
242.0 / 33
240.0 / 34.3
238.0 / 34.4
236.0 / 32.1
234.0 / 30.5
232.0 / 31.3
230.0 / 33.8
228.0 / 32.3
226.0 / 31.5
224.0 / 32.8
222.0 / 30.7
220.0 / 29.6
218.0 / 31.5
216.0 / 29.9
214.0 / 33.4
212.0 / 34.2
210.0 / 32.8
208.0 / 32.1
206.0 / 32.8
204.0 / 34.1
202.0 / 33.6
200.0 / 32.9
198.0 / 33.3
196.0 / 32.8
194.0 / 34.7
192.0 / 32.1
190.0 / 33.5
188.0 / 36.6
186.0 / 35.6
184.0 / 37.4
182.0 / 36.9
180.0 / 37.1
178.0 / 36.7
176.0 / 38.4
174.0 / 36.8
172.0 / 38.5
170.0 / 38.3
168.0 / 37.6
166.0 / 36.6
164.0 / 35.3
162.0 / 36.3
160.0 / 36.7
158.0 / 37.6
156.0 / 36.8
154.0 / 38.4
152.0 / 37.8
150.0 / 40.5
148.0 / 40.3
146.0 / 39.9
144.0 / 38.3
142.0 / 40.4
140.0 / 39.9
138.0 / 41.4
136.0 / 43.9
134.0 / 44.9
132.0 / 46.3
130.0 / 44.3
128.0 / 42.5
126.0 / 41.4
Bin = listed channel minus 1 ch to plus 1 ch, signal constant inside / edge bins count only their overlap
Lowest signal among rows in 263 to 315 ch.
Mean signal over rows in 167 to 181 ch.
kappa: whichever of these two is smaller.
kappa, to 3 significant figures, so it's 30.9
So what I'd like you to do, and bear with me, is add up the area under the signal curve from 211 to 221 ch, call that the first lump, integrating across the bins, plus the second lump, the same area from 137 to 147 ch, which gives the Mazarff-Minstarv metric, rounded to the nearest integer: 717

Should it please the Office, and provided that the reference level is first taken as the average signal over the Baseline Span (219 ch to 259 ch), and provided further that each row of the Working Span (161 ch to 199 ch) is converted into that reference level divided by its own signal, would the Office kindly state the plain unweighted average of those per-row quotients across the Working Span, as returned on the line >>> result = 0.90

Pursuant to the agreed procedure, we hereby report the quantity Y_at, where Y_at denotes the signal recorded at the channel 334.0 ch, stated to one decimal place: 43.2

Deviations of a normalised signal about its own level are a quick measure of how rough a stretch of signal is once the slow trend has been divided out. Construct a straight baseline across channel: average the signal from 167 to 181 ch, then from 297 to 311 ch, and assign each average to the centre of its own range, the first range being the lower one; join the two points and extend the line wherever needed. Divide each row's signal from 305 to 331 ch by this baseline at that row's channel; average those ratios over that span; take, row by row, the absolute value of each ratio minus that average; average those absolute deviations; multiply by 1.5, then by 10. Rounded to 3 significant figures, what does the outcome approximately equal 1.06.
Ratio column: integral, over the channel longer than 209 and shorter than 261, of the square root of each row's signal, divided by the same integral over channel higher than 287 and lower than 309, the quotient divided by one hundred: 0.023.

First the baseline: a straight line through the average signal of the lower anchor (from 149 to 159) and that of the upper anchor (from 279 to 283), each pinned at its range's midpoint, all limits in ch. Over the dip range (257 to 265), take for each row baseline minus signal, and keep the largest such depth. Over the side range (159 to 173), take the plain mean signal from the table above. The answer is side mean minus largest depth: 31.6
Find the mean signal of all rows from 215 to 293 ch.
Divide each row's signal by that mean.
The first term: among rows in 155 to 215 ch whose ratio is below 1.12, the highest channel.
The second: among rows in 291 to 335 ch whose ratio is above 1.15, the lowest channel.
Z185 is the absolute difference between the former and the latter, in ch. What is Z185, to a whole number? 86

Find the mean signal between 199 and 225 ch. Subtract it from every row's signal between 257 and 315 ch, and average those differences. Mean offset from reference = 1.9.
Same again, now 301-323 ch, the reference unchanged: 5.0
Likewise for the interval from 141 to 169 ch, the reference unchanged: 5.7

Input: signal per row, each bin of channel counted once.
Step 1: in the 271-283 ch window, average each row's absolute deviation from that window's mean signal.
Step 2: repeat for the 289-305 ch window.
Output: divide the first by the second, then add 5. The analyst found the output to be 6.25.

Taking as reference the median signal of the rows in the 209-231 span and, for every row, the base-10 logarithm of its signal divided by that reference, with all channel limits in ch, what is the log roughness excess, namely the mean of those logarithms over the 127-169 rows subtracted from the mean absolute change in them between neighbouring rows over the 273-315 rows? -0.07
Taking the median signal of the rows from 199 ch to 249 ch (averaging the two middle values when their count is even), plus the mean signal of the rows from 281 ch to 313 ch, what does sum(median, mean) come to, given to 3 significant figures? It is 68.4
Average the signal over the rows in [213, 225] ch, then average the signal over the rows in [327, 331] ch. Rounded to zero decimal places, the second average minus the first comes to 12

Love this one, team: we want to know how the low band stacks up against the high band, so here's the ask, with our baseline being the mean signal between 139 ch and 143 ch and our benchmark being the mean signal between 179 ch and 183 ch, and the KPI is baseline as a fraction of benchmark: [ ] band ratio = 1.09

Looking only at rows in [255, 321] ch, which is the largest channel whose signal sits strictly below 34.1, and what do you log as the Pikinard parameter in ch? 306.0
